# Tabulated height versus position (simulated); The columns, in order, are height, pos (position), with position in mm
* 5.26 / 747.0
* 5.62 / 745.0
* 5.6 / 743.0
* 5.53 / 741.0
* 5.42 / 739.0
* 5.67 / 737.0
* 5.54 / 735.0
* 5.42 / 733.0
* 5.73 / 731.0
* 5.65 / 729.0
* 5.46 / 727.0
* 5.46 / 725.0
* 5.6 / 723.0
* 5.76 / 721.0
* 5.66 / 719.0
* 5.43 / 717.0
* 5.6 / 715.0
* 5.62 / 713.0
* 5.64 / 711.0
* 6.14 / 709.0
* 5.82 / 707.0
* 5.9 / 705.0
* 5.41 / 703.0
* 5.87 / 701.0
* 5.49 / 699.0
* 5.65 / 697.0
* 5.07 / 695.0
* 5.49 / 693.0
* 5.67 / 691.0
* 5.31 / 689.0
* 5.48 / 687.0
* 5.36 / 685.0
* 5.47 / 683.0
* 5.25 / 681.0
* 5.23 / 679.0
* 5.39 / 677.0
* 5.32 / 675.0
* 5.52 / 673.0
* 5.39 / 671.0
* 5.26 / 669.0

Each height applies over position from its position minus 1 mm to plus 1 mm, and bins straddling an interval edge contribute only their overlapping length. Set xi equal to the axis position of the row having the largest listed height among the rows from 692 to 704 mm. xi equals 701.0 mm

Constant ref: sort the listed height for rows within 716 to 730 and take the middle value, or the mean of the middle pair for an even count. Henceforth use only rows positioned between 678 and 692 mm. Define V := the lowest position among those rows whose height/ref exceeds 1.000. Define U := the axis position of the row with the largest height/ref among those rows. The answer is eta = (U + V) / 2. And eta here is 691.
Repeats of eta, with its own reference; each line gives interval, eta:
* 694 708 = 701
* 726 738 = 730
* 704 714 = 707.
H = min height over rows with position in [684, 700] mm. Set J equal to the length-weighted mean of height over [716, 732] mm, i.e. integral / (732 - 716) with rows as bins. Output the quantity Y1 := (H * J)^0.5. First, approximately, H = 5.07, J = 5.59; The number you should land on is 5.33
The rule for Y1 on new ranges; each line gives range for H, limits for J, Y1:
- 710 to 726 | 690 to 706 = 5.50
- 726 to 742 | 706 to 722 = 5.56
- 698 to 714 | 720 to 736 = 5.49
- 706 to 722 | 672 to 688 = 5.40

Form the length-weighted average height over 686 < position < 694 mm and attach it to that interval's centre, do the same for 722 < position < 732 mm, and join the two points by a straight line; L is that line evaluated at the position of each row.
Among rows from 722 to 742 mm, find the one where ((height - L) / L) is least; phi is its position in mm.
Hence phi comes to 739.0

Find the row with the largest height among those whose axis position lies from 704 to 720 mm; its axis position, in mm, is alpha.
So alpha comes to 709.0 mm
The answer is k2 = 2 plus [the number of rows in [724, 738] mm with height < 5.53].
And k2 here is 5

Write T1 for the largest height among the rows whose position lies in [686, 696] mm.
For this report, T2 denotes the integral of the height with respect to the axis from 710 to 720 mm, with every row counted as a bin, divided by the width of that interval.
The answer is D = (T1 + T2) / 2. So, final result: 5.63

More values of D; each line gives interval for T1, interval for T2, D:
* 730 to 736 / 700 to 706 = 5.73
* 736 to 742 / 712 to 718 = 5.61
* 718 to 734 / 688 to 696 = 5.57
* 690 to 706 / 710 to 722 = 5.76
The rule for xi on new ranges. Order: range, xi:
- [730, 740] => 731.0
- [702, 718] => 709.0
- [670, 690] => 673.0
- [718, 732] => 721.0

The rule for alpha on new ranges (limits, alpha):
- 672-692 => 691.0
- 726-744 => 731.0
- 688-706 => 705.0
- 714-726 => 721.0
